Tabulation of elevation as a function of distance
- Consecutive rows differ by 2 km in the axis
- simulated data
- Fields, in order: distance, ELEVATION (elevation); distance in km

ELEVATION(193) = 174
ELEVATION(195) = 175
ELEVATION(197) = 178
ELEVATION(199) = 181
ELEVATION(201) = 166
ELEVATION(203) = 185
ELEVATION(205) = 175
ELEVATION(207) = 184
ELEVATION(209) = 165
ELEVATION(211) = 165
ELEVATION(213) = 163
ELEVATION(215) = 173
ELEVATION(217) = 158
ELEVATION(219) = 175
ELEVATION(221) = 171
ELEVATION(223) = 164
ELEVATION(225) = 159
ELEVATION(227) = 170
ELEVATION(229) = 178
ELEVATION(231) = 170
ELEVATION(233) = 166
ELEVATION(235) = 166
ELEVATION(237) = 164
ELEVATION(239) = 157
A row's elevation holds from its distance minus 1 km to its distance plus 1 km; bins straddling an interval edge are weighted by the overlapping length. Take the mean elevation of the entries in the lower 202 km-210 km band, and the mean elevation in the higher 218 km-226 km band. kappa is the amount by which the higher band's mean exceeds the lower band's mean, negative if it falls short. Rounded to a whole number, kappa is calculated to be -10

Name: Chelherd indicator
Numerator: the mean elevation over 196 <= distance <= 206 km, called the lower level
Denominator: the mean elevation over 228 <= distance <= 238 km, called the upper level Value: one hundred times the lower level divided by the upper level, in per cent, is 105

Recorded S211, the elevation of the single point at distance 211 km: 165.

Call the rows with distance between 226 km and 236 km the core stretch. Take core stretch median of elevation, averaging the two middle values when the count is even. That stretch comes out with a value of 170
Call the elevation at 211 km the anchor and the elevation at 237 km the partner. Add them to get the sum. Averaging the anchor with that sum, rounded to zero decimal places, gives 247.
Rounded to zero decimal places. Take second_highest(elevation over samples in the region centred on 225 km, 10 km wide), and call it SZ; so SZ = 171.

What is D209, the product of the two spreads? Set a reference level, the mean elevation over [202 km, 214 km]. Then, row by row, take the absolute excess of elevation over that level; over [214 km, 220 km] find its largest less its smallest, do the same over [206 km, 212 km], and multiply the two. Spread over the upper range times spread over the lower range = 49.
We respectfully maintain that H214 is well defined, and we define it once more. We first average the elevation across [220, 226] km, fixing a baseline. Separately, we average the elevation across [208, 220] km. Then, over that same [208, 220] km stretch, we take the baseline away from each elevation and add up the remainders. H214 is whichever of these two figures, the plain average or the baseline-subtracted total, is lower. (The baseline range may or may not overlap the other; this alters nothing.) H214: 11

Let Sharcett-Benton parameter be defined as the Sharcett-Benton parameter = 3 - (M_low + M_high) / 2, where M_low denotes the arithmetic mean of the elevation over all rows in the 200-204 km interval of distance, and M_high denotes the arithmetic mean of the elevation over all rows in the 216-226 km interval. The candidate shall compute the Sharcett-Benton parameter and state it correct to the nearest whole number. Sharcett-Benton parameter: -167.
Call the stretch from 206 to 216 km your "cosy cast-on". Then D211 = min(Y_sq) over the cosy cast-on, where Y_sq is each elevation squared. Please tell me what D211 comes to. 26569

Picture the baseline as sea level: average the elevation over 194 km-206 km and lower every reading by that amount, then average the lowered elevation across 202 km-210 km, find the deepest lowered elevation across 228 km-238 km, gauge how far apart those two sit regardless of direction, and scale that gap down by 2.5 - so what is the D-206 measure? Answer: 5.3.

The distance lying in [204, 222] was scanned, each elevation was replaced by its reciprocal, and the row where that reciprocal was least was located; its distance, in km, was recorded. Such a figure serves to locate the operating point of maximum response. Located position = 207 km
